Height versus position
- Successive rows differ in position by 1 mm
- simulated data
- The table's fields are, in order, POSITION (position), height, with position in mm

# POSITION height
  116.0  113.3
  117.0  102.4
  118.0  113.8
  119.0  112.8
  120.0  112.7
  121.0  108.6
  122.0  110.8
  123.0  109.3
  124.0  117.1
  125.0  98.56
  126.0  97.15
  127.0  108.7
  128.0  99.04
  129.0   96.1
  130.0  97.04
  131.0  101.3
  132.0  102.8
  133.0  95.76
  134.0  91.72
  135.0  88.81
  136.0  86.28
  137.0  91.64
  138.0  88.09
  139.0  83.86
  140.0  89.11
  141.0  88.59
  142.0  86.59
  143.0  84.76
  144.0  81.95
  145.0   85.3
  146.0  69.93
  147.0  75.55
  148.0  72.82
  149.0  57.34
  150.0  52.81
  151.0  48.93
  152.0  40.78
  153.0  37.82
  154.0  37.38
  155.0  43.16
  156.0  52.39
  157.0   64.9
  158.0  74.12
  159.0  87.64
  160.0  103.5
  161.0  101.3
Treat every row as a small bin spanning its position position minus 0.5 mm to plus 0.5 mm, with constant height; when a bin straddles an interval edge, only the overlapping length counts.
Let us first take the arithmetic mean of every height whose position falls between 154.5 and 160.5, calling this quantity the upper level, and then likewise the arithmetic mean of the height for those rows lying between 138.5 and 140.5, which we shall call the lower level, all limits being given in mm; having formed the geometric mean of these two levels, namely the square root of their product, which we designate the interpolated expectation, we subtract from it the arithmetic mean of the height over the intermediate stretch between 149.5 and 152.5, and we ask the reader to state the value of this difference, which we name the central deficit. 31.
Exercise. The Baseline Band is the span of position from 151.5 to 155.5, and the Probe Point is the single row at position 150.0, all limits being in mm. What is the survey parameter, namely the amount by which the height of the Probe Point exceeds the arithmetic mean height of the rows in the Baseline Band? 13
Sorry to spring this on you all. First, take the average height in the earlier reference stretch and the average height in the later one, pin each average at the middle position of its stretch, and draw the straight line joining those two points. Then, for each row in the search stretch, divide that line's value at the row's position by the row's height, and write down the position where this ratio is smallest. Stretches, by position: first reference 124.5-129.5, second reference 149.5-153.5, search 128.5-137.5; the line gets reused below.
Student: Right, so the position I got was 137.0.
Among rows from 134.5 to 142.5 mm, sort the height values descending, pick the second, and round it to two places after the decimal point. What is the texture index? 89.11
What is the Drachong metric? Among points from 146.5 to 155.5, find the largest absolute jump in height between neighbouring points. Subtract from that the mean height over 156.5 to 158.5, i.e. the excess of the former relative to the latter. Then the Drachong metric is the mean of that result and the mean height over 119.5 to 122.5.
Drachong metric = 28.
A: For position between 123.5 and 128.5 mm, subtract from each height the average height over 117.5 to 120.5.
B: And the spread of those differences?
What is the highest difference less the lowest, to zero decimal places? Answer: 20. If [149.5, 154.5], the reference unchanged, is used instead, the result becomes 15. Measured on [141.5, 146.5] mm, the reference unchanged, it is 17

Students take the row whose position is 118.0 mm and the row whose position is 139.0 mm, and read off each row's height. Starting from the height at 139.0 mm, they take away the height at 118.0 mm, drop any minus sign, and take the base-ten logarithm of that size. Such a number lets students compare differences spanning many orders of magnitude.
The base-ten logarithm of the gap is 1.48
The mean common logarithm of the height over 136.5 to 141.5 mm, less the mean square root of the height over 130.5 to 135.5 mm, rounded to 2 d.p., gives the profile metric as -7.85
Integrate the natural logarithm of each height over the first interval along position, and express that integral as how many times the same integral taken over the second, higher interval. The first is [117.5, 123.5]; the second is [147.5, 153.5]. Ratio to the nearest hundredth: 1.20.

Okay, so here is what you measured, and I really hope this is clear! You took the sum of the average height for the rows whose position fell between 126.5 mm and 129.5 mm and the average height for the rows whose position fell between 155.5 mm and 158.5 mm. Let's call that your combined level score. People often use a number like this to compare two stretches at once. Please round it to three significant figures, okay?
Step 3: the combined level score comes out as 165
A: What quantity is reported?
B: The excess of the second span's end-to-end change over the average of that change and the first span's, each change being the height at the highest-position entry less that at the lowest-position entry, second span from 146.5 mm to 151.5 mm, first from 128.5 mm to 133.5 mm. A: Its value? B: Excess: -13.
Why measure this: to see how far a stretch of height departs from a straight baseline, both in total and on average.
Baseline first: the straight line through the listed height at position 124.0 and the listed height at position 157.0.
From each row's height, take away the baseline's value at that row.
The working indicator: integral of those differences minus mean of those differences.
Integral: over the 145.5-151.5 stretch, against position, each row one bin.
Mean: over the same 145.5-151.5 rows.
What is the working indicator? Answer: -77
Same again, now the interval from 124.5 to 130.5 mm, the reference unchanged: -61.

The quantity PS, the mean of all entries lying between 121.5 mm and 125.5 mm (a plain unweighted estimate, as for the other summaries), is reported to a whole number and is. 109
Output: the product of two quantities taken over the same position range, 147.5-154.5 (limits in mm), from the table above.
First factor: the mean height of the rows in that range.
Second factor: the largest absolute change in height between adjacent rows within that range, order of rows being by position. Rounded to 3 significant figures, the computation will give 769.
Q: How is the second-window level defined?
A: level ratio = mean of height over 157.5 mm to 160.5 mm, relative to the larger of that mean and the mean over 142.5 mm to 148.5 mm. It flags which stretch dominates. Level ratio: 1.00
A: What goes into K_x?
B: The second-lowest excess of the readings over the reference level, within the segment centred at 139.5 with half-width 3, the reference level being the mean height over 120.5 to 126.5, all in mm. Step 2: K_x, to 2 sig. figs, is -20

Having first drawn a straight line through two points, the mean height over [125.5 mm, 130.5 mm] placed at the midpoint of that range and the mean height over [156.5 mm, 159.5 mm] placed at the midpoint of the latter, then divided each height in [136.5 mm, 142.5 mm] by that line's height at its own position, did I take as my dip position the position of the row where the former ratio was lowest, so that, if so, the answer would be 139.0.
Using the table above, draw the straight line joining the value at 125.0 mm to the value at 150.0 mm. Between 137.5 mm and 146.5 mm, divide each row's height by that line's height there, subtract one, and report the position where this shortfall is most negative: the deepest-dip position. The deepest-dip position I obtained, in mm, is 139.0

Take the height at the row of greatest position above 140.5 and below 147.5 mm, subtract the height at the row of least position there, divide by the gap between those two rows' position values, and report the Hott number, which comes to -2.2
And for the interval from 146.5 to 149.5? -9.1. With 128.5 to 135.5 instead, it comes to -1.2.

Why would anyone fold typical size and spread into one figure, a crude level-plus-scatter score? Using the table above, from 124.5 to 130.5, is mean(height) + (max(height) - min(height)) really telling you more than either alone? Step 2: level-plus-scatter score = 112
